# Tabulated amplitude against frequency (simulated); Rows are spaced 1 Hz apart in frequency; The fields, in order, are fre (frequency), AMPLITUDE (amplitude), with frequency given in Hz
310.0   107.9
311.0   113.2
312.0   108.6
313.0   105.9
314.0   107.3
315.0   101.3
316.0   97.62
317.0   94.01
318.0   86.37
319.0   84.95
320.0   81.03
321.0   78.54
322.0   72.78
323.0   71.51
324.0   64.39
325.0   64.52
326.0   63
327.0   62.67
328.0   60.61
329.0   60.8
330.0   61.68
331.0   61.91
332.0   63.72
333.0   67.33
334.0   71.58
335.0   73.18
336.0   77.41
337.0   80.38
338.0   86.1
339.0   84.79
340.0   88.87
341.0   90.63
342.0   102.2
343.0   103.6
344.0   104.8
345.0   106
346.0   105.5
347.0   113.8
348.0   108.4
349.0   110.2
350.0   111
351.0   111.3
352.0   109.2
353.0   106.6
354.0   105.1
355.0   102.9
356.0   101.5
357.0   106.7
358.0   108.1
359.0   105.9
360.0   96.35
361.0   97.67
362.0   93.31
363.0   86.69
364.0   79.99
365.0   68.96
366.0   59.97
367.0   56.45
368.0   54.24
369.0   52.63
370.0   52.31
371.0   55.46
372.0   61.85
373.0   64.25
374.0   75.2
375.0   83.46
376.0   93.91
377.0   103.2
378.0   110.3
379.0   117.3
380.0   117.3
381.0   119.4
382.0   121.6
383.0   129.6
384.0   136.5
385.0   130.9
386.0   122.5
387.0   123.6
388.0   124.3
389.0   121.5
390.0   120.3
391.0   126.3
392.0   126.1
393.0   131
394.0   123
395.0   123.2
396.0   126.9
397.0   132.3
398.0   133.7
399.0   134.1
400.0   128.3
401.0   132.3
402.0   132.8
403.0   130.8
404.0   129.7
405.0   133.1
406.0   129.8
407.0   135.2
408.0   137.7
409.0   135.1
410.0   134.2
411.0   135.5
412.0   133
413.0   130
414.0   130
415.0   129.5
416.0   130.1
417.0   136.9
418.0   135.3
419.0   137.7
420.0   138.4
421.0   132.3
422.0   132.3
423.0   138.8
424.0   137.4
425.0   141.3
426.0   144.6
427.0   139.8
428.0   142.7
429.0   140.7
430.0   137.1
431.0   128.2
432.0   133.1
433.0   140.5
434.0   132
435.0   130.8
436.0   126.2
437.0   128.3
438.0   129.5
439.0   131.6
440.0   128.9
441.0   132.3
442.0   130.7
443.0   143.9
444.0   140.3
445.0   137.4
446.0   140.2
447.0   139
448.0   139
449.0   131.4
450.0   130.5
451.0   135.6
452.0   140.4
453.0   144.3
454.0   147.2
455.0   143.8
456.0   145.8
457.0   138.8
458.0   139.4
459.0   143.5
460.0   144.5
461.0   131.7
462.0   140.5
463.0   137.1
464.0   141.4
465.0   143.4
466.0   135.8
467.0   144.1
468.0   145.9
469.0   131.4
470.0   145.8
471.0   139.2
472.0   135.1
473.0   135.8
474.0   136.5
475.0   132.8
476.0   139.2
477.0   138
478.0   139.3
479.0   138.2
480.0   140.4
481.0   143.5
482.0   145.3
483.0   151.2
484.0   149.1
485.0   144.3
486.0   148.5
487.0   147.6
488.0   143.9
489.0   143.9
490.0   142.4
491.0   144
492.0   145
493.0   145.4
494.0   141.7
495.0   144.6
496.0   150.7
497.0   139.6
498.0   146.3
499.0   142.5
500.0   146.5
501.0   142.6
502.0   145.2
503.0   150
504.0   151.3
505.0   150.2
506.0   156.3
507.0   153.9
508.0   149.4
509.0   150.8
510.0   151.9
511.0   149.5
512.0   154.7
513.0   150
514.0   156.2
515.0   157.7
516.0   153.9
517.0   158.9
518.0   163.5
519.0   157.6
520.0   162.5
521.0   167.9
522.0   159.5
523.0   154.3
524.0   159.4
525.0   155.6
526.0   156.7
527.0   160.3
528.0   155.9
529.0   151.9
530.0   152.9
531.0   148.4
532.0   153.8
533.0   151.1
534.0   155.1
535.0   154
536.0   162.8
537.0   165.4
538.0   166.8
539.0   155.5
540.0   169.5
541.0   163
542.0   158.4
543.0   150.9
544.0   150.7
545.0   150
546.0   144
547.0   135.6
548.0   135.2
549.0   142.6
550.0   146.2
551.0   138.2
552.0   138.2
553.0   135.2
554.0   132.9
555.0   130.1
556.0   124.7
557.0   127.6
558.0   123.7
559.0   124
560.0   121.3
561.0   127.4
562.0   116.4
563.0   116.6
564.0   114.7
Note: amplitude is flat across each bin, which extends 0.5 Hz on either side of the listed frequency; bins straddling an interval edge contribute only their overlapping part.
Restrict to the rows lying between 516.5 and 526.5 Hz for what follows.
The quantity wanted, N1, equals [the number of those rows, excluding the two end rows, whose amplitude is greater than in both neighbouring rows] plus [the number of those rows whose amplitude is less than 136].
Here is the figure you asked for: 3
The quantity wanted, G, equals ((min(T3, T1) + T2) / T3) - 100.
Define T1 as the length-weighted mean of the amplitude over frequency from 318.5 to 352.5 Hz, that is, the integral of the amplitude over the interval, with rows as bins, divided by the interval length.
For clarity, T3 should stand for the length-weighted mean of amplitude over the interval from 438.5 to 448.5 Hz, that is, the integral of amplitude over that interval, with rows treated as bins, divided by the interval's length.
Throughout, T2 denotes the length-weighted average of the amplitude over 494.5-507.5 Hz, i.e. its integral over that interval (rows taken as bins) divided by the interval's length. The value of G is -98.3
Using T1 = 84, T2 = 148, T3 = 136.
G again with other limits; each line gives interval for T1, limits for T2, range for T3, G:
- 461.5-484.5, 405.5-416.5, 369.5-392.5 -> -97.7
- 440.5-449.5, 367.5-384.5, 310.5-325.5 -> -98.0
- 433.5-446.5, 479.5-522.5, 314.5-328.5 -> -97.1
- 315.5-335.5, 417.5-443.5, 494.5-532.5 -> -98.6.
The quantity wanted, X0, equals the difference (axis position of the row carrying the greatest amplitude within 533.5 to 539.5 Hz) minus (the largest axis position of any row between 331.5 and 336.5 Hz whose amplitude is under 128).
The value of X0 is 202 Hz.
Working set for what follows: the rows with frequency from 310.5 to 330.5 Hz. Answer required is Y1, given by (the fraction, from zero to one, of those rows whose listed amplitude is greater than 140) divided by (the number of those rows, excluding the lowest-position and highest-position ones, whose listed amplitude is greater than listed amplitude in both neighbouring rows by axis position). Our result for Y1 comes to 0.00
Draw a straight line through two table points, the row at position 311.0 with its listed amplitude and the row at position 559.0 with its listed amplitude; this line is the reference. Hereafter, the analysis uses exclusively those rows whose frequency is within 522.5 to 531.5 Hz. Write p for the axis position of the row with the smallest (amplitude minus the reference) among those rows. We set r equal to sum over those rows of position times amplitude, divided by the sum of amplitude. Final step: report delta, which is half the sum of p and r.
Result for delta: 529.0 Hz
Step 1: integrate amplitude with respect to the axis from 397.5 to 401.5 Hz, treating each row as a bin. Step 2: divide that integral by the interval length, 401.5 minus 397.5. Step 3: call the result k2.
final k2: 132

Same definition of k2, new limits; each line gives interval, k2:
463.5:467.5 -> 141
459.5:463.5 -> 138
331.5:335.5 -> 69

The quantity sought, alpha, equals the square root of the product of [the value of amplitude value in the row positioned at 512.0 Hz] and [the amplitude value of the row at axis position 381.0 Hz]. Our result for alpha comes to 136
